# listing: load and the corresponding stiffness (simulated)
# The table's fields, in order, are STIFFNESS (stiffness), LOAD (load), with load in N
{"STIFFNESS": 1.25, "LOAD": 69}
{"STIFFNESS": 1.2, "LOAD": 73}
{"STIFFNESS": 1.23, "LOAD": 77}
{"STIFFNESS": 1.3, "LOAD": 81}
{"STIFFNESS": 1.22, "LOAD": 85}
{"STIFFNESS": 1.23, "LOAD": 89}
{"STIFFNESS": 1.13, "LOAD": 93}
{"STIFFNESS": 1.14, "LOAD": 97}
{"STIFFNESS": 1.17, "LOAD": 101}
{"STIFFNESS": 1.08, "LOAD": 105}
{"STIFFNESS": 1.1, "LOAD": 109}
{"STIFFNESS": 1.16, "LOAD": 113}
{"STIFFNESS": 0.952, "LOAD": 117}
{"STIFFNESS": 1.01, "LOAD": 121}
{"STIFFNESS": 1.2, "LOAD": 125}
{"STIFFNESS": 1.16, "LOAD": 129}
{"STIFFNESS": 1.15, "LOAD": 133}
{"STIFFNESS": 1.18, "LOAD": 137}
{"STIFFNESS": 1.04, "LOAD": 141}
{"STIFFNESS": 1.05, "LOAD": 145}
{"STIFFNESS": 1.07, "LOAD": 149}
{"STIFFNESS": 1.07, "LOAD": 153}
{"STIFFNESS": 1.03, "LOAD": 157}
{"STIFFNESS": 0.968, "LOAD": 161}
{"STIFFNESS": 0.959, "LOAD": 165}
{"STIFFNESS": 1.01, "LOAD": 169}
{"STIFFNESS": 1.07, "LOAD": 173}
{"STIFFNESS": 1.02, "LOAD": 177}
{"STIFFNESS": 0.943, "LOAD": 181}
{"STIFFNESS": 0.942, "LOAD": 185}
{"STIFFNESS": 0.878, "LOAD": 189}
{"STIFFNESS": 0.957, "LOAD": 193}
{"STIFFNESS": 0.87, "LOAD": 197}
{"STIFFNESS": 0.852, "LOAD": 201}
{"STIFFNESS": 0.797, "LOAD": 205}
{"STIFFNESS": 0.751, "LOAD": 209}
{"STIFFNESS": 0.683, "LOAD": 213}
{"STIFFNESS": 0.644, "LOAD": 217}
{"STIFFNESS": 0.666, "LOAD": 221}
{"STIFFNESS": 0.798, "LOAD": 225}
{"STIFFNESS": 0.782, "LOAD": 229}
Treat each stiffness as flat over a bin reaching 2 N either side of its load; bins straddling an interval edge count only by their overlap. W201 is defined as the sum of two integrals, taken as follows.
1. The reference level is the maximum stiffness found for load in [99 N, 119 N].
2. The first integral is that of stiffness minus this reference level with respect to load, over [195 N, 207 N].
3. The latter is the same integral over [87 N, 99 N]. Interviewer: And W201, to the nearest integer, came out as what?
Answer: -4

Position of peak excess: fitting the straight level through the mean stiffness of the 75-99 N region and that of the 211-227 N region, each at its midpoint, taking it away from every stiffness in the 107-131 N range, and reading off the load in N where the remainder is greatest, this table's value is 125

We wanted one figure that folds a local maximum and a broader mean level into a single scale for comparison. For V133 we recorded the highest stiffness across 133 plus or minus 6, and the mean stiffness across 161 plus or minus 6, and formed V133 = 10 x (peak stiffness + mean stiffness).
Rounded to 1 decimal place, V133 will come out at 21.7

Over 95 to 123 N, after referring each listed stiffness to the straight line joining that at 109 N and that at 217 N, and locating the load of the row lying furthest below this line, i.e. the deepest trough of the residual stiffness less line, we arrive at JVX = 117 N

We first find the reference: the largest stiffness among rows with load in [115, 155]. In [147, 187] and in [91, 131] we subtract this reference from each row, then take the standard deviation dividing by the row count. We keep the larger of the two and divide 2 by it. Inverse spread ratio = 27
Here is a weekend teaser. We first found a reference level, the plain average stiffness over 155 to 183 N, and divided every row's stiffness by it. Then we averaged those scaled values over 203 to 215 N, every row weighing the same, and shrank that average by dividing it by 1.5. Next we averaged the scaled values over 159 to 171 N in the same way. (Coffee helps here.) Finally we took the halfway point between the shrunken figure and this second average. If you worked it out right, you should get 0.74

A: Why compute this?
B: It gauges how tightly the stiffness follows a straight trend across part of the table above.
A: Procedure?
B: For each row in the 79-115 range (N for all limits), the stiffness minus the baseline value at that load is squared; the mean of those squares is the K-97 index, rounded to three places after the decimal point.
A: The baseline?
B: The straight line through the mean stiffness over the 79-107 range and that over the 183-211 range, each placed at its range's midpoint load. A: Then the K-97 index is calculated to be 0.002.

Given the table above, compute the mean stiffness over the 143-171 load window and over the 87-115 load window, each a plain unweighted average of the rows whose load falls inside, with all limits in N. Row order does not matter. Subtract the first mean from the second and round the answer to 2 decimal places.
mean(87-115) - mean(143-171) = 0.12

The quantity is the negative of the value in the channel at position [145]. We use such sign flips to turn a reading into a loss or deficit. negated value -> -1.05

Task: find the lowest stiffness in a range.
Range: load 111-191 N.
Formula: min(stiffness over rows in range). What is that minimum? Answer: 0.878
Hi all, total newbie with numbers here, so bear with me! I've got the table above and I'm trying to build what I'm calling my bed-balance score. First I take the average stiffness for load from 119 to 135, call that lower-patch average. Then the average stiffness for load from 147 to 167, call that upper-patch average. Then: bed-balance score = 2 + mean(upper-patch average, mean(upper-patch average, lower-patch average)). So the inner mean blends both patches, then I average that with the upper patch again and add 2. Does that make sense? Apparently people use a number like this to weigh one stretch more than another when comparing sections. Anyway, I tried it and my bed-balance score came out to 3.05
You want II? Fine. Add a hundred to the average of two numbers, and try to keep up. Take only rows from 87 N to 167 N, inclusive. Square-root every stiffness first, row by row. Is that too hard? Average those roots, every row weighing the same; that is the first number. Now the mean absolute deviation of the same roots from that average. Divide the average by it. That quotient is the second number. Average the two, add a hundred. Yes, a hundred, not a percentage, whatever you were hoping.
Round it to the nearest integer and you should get 116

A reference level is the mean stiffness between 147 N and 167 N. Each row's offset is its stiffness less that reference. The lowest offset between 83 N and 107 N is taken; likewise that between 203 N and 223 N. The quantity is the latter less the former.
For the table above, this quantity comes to -0.4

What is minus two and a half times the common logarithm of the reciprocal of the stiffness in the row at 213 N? -0.41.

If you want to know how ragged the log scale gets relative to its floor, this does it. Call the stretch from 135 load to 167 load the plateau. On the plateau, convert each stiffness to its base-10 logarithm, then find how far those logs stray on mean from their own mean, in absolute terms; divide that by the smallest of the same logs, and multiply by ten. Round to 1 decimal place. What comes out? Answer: -10.6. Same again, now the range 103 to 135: -12.4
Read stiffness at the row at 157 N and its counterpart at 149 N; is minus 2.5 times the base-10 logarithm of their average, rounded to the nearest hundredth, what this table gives -0.05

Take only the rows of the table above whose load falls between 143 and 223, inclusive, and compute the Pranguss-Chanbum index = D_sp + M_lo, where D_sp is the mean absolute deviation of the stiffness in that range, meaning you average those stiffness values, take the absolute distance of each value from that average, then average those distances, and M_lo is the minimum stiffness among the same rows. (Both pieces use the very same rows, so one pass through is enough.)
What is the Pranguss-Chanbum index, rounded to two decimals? 0.76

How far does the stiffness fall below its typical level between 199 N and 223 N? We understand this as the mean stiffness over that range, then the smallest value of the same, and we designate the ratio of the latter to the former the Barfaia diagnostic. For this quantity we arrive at 0.880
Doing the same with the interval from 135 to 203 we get 0.857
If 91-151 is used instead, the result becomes 0.861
